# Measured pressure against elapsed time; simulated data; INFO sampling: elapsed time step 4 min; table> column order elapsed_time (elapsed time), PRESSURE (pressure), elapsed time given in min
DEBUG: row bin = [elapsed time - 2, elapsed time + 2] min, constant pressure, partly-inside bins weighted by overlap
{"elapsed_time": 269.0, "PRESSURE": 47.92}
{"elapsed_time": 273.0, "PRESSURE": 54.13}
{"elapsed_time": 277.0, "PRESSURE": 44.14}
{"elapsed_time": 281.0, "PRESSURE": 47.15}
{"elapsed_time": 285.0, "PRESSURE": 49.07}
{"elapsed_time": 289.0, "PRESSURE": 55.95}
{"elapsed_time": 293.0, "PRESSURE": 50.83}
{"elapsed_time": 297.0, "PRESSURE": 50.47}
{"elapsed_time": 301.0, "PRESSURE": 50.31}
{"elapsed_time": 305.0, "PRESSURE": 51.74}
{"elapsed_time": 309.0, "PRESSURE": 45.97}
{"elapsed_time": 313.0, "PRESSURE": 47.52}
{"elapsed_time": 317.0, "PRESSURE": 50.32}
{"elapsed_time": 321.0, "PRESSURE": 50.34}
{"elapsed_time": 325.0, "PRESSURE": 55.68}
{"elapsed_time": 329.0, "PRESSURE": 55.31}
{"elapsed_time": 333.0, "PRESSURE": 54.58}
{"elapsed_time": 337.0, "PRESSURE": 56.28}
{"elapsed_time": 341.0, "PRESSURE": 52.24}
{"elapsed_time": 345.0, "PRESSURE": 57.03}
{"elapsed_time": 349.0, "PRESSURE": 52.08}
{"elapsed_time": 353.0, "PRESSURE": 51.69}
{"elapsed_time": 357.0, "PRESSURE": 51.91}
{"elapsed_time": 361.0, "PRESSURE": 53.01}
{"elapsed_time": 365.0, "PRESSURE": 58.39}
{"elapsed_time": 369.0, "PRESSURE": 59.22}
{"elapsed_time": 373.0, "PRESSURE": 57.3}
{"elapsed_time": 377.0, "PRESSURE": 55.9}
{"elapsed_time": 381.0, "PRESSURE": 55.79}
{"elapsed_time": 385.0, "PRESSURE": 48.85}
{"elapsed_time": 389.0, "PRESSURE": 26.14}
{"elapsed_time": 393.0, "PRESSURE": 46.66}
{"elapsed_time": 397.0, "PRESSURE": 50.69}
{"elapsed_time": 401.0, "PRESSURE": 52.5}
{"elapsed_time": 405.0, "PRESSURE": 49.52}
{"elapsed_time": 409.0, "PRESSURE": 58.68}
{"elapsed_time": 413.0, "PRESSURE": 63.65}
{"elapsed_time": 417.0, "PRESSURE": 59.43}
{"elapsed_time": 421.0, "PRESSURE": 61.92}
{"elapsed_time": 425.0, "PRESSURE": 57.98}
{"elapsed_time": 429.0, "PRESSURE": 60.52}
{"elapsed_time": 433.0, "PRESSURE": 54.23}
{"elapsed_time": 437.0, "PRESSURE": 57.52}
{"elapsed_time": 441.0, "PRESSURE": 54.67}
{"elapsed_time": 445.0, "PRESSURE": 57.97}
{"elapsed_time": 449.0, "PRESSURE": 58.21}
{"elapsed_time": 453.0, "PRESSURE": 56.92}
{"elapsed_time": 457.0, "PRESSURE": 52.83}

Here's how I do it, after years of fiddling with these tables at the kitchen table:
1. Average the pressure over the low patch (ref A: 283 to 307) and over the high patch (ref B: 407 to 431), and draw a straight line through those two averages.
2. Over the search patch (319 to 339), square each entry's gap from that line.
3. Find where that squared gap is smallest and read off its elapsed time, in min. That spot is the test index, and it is 333.0 min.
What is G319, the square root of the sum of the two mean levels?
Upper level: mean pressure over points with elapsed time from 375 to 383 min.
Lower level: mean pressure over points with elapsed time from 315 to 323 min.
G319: 10.3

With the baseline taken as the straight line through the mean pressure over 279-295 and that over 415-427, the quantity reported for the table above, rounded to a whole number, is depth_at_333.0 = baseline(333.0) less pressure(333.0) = -1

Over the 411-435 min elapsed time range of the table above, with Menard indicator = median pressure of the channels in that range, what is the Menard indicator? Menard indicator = 60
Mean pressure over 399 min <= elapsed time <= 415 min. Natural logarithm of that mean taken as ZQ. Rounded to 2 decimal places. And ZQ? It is 4.03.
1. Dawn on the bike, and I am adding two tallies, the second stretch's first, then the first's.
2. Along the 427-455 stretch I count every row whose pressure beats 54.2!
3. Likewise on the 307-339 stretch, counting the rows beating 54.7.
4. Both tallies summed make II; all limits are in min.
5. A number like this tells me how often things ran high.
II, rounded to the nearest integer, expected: 10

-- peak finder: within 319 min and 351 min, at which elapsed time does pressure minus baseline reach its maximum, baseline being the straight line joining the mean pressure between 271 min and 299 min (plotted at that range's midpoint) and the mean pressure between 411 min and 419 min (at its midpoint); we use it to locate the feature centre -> 325.0 min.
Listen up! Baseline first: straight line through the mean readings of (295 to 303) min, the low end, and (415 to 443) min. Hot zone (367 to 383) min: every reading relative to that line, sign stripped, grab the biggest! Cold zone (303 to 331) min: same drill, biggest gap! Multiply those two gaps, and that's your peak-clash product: 24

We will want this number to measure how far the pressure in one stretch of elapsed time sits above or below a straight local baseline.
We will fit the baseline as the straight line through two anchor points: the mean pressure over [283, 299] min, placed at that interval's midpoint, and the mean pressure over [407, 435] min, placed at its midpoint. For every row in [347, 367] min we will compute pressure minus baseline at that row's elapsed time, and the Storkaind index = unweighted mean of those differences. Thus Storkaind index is -2.2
